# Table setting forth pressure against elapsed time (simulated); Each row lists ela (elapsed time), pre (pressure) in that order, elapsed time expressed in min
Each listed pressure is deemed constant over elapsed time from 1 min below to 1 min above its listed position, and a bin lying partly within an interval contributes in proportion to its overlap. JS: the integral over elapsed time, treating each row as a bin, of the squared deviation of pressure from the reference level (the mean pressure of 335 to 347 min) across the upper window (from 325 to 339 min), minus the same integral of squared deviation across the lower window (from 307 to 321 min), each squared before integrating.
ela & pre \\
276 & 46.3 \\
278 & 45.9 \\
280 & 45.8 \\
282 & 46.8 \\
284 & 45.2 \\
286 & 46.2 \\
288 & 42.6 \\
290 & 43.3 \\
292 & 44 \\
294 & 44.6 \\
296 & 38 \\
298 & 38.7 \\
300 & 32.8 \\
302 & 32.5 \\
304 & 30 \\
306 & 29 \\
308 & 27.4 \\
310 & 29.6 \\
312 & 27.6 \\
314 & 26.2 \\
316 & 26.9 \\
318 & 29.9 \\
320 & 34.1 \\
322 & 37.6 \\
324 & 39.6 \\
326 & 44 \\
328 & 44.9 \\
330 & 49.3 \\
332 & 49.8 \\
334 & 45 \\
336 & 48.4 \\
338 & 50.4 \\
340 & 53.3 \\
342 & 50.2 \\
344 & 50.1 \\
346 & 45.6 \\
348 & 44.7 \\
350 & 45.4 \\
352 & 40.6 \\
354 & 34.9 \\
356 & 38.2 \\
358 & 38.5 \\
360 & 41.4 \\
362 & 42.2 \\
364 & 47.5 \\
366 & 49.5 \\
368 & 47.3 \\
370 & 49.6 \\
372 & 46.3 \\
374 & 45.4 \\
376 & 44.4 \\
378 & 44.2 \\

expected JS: -6017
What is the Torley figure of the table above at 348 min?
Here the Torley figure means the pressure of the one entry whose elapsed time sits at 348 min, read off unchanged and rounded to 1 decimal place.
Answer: 44.7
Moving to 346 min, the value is 45.6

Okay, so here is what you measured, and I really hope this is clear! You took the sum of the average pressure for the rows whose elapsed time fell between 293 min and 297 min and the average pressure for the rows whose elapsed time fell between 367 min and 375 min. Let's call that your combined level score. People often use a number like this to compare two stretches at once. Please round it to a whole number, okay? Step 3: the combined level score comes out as 88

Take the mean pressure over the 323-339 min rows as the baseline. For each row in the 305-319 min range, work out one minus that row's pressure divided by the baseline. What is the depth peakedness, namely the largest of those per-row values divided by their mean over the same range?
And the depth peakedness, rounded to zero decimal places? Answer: 1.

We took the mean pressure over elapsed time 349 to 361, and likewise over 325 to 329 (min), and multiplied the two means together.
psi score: 1771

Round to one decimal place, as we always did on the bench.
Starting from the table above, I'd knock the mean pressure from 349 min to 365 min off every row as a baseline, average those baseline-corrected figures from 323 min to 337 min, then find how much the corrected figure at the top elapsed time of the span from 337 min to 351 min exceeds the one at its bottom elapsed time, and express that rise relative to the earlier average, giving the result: -1.0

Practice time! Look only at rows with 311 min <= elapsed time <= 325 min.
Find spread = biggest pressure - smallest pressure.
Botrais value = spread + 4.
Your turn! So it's 17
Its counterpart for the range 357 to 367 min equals 15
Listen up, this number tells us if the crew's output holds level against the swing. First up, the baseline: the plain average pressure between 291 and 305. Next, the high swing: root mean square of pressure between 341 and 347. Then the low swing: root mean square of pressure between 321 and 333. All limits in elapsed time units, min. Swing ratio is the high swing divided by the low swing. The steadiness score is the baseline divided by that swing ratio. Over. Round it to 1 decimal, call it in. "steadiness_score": 34.0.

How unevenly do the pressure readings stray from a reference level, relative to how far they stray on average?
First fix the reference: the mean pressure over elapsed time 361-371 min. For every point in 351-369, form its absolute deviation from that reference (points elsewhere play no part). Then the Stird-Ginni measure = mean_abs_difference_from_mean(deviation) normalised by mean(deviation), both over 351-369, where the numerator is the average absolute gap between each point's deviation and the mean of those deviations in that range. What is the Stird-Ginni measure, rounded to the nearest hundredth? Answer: 0.58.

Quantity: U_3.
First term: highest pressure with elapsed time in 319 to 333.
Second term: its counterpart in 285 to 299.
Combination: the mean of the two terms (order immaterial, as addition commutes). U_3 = 48.0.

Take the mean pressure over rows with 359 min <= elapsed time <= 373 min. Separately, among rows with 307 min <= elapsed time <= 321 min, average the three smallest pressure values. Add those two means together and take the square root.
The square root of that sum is 8.55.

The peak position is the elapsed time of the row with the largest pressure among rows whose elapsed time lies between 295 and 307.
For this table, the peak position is 298 min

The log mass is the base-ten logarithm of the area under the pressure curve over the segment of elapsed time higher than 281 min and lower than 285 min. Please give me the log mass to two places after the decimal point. 2.26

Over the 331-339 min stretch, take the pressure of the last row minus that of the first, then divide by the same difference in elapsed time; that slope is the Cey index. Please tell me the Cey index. 0.10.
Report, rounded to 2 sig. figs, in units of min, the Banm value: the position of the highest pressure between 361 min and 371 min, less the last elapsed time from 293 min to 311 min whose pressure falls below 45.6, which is 60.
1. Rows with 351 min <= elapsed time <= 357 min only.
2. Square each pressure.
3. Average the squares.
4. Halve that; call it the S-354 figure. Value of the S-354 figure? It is 721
